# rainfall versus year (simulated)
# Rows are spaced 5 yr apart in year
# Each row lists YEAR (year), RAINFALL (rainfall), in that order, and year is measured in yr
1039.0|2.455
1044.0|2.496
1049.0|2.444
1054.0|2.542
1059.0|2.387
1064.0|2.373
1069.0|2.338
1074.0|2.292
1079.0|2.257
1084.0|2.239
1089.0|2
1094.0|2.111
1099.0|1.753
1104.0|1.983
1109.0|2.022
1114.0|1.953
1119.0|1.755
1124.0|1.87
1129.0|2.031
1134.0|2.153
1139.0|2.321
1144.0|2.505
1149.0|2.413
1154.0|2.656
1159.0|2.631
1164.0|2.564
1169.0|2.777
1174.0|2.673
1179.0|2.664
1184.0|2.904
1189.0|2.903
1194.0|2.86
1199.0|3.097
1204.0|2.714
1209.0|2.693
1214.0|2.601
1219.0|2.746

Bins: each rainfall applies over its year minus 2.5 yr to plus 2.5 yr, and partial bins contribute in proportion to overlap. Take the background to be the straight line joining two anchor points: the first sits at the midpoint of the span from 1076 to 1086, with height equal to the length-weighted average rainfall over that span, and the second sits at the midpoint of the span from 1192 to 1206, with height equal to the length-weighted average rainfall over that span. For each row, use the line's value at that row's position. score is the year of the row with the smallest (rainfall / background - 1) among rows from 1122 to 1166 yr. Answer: 1124.0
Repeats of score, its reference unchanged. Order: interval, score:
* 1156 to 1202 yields 1164.0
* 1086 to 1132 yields 1119.0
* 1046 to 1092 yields 1089.0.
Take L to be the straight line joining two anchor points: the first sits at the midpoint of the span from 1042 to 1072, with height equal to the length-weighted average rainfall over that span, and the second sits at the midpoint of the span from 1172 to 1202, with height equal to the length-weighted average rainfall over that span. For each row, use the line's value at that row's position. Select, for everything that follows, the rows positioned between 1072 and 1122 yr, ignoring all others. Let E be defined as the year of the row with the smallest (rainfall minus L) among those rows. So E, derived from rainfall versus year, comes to 1119.0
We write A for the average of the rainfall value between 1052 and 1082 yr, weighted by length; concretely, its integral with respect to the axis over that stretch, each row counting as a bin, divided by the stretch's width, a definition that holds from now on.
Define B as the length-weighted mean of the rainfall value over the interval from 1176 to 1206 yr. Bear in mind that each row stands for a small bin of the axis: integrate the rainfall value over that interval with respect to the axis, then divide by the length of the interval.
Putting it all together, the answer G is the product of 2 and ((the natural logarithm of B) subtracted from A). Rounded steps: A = 2.36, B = 2.9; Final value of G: 2.6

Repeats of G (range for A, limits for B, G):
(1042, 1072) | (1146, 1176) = 2.9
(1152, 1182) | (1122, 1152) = 3.7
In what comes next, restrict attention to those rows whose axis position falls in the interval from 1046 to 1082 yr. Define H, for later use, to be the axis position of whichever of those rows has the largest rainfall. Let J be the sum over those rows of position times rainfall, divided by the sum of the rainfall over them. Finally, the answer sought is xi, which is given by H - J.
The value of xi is -9.7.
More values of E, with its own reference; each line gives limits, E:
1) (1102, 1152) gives 1119.0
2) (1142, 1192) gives 1149.0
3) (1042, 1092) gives 1089.0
